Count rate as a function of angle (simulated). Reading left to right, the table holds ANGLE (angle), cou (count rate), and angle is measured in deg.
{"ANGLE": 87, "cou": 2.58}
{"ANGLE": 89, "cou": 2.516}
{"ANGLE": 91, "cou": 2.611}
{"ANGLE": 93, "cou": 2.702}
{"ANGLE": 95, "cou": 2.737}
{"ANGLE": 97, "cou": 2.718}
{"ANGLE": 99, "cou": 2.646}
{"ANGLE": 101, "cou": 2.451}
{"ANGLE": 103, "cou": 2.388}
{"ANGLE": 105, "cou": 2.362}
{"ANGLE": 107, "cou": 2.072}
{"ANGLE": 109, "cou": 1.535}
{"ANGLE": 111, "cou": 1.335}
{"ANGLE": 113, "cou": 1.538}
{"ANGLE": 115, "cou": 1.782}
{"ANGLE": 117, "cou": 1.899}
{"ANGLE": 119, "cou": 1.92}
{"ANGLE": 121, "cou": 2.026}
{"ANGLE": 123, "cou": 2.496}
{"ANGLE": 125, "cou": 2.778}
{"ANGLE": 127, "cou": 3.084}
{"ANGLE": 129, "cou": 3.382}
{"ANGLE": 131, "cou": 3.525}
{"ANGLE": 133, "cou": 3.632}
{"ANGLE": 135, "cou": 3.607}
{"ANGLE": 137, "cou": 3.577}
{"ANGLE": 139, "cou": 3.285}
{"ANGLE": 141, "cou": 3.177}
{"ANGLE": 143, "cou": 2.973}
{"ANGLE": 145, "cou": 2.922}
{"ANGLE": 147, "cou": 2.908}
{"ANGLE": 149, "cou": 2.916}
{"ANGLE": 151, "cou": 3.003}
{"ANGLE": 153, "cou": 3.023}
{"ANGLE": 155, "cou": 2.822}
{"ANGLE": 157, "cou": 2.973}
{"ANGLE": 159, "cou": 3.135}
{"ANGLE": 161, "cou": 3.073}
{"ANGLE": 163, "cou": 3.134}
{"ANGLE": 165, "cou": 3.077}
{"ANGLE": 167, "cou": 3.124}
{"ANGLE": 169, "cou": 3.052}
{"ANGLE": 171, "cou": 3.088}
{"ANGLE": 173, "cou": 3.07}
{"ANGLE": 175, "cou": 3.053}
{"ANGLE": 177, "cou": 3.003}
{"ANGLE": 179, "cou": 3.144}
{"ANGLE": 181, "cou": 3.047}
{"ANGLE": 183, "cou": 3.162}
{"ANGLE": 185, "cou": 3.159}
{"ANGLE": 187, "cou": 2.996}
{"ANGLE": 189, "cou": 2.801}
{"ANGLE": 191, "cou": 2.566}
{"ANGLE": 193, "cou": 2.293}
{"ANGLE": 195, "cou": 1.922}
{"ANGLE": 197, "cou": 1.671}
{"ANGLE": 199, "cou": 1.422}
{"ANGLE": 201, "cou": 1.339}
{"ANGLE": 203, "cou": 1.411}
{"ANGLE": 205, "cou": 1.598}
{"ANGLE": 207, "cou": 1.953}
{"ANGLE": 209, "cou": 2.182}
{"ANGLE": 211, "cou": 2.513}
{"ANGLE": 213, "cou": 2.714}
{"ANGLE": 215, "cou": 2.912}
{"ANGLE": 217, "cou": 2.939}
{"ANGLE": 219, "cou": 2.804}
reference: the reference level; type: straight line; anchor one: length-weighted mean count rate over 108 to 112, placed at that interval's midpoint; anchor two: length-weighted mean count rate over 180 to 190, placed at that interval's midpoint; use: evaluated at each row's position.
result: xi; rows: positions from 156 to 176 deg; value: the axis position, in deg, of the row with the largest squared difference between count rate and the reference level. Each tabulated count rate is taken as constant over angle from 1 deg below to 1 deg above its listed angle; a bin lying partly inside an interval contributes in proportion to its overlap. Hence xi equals 159 deg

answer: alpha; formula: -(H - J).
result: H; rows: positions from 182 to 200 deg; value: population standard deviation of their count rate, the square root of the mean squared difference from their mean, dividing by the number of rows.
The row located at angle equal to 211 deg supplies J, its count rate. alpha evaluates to 1.9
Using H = 0.62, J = 2.513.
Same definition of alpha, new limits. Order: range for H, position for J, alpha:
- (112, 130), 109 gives 0.9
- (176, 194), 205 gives 1.3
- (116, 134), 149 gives 2.3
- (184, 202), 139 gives 2.6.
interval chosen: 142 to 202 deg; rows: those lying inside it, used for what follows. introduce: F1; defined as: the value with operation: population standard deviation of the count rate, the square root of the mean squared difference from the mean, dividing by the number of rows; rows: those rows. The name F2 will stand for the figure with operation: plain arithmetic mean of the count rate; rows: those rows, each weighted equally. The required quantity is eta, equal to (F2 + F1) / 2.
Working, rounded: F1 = 0.5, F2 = 2.80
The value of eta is 1.65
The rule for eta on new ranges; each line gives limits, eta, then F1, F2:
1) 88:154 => 1.63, 0.6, 2.65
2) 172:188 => 1.57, 0.1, 3.08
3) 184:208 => 1.36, 0.6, 2.09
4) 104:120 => 1.06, 0.3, 1.81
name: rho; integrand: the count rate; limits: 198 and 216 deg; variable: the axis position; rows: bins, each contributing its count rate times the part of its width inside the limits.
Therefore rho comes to 36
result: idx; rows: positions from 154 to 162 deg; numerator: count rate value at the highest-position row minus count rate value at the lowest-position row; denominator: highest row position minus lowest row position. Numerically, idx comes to 0.04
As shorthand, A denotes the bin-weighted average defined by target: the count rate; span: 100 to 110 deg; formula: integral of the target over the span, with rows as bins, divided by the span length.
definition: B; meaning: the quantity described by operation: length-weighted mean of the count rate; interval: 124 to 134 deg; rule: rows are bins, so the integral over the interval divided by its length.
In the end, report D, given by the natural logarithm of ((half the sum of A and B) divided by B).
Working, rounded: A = 2.2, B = 3.3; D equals -0.19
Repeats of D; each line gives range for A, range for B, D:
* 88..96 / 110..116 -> 0.30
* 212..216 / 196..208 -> 0.34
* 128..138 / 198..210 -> 0.45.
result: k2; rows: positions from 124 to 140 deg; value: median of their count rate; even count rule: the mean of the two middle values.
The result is 3.5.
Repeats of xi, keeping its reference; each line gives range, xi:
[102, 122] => 103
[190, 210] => 201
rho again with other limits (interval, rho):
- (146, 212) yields 175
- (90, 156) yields 176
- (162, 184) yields 68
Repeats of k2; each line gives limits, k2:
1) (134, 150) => 3.1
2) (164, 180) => 3.1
